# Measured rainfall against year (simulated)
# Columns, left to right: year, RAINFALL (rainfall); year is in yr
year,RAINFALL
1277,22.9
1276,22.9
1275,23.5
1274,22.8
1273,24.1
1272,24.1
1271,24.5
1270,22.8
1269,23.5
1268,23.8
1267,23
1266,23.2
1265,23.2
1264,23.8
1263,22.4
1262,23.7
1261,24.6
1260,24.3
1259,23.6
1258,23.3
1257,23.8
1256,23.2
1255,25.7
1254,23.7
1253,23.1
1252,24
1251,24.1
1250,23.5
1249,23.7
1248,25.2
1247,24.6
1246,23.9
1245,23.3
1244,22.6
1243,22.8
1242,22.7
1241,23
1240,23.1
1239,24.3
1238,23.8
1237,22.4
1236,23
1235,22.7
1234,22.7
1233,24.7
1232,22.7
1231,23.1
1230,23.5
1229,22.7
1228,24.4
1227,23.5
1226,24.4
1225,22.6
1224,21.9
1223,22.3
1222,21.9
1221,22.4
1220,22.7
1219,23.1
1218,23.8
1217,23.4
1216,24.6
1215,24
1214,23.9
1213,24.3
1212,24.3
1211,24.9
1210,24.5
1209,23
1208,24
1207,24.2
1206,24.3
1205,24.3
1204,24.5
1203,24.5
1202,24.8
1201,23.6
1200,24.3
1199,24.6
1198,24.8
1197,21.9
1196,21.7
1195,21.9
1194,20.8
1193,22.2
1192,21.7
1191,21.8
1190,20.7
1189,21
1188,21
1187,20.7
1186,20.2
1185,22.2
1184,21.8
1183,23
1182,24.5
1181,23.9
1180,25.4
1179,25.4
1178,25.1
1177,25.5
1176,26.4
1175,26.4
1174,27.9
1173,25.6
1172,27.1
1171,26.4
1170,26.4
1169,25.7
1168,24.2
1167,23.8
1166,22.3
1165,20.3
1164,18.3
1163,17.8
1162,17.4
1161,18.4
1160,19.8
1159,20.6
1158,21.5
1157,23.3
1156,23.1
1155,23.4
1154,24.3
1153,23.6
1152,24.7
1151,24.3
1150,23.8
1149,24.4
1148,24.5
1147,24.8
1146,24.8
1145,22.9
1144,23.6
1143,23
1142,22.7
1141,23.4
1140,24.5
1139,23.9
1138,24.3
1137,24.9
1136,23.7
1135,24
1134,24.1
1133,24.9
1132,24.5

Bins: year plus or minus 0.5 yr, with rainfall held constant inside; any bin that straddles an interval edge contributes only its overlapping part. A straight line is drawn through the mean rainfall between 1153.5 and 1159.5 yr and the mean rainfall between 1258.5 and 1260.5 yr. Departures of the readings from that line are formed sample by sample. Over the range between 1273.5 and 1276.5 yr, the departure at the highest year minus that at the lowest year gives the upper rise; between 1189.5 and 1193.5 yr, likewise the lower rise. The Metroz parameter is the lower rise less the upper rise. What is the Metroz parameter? 1.4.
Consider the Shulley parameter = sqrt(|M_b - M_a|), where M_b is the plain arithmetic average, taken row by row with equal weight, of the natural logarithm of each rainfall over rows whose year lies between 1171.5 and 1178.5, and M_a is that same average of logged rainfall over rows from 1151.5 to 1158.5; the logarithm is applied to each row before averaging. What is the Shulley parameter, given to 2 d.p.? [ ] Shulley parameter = 0.34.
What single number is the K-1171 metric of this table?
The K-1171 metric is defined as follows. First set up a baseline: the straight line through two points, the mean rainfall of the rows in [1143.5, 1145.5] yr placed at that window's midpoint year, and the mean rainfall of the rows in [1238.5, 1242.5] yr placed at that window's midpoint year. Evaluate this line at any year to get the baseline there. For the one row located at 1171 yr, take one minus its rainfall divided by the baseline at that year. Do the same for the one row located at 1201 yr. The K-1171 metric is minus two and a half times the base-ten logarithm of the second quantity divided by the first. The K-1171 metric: 2.4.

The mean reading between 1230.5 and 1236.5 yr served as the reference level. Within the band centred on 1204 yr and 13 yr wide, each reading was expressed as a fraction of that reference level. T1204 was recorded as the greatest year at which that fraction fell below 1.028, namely 1209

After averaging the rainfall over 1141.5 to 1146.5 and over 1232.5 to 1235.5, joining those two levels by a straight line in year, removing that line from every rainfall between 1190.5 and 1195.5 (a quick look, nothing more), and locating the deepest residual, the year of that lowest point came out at 1194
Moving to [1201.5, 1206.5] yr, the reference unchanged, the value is 1205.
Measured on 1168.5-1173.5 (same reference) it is 1173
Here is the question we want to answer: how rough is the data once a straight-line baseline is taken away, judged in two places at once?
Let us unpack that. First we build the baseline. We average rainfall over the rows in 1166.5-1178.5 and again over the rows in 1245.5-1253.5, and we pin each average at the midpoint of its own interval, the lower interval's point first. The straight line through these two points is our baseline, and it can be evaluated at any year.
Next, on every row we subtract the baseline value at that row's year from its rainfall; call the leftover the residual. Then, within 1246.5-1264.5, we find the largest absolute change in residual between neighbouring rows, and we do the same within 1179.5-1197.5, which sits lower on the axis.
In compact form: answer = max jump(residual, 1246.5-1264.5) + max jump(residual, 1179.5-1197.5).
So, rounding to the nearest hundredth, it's 4.45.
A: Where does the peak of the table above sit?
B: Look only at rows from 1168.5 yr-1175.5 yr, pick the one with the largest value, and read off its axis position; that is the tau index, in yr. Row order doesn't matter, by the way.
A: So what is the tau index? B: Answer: 1174 yr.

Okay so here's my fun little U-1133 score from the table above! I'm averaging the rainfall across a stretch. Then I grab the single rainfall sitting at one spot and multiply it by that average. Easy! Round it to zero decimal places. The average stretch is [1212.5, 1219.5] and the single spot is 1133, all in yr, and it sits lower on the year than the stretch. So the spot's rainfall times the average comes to 594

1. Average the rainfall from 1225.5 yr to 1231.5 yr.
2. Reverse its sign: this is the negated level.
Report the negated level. -23.6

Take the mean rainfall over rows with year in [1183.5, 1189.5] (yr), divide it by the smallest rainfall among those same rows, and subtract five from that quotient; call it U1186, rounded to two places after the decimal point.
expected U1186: -3.95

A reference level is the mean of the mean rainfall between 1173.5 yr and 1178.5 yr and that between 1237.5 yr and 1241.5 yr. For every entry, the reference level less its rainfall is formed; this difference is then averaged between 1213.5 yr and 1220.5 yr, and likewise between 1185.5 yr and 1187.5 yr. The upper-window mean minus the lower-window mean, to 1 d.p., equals -3.2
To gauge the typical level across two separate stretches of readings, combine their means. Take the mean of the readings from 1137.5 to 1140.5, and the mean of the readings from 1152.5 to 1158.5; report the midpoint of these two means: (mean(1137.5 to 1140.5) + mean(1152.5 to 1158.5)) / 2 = 23.7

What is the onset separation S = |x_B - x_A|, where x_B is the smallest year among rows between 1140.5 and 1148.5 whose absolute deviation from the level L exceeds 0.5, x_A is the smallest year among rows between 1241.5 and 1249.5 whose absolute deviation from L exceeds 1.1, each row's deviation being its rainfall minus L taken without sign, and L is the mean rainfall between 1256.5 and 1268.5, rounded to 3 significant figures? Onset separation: 106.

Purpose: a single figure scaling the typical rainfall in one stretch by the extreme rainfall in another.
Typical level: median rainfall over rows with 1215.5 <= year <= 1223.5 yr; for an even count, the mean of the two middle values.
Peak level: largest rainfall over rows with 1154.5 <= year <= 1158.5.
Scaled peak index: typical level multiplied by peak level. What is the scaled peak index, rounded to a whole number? 536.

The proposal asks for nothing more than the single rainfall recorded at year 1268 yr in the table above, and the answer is 23.8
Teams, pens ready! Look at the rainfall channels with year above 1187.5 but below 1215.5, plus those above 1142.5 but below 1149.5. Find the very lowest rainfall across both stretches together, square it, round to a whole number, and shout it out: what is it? 428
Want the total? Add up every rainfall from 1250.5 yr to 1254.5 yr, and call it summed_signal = 95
